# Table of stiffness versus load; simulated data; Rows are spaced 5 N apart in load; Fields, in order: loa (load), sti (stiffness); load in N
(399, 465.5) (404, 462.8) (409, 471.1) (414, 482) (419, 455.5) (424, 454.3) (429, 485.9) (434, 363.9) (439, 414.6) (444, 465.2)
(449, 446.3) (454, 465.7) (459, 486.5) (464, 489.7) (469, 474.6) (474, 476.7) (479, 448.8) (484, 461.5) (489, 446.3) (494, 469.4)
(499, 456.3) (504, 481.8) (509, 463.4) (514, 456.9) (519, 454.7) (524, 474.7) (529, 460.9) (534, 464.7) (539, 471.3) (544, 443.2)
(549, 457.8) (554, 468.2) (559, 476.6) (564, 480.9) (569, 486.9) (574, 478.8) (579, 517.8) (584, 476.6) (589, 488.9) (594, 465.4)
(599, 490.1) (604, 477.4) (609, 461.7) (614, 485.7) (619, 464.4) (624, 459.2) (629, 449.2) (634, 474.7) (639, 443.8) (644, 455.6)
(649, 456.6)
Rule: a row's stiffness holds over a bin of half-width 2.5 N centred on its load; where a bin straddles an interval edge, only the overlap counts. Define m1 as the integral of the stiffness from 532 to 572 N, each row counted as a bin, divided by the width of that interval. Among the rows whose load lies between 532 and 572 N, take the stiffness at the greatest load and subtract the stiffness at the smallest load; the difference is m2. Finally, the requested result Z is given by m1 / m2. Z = 21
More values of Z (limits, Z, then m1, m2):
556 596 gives -43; 484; -11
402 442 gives -9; 449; -48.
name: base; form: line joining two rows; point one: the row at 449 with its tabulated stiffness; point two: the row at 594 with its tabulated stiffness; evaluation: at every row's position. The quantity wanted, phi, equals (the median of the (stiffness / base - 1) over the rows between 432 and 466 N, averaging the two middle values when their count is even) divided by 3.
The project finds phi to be 0.014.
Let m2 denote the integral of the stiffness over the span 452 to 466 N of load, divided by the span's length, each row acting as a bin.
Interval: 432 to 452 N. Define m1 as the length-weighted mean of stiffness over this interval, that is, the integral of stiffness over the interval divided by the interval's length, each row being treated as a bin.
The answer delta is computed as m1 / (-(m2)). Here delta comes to -0.88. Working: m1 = 425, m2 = 481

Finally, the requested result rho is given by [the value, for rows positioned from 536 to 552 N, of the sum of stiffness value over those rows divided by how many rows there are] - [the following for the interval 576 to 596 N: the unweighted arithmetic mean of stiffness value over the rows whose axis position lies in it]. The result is -30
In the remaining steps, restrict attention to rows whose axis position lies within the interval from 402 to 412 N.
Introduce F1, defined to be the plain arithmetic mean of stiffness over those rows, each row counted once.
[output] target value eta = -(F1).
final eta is -467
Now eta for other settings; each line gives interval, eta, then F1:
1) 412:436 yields -448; 448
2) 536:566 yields -466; 466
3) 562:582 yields -491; 491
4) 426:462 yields -447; 447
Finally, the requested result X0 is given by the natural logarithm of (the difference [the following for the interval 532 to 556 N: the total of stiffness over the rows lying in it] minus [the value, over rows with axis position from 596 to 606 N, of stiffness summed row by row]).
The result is 7.2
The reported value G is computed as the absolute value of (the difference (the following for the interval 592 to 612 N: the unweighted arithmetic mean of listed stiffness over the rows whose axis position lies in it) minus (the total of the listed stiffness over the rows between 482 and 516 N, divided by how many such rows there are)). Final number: 11.4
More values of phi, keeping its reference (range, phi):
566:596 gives 0.014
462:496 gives 0.013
